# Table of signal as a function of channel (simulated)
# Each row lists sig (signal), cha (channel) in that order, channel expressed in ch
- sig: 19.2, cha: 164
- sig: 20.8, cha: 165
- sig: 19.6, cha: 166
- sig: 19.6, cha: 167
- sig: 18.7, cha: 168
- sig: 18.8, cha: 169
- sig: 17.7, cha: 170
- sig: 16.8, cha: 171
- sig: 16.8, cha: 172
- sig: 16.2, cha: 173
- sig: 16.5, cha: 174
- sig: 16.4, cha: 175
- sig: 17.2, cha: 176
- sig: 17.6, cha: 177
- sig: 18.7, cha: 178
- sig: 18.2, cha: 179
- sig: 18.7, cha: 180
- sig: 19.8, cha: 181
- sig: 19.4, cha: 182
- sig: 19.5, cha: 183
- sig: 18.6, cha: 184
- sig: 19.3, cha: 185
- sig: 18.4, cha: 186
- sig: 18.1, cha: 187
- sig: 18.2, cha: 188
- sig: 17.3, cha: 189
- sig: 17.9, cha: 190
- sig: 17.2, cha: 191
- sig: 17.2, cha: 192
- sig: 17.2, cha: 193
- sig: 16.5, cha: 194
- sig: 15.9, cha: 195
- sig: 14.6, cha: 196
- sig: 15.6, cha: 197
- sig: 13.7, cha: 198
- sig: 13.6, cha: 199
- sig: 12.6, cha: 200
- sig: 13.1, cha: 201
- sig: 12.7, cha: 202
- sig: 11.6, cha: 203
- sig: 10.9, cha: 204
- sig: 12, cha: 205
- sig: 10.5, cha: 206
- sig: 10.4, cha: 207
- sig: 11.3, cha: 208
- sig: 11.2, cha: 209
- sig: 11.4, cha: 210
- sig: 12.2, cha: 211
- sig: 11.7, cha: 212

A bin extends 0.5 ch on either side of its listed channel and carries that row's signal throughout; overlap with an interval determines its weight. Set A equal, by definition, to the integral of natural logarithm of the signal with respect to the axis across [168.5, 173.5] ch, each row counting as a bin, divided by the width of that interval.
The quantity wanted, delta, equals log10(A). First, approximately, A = 2.847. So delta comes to 0.454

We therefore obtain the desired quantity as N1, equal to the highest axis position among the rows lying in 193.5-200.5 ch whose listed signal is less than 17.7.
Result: 200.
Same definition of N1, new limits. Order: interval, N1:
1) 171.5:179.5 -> 177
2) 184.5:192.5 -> 192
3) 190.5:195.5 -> 195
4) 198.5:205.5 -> 205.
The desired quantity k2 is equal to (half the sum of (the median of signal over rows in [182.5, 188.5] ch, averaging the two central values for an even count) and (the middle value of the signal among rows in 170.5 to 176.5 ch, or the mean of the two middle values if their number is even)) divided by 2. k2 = 8.8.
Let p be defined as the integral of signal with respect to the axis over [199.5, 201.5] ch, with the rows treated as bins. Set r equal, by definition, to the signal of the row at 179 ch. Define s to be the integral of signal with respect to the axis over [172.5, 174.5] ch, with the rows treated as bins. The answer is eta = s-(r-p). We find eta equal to 40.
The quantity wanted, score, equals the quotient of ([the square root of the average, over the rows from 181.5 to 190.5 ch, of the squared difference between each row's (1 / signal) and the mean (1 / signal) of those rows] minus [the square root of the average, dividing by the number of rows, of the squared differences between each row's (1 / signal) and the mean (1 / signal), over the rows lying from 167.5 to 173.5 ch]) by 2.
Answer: -0.0006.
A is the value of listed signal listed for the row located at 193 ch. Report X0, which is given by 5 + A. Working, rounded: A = 17.2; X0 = 22.2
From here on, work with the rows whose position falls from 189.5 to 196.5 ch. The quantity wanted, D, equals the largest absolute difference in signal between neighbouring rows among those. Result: 1.30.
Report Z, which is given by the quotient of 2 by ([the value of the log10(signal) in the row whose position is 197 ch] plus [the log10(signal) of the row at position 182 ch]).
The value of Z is 0.806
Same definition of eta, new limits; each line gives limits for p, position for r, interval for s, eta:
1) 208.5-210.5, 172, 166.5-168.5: 44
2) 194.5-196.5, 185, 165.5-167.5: 50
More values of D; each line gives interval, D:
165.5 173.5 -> 1.10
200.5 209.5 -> 1.50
